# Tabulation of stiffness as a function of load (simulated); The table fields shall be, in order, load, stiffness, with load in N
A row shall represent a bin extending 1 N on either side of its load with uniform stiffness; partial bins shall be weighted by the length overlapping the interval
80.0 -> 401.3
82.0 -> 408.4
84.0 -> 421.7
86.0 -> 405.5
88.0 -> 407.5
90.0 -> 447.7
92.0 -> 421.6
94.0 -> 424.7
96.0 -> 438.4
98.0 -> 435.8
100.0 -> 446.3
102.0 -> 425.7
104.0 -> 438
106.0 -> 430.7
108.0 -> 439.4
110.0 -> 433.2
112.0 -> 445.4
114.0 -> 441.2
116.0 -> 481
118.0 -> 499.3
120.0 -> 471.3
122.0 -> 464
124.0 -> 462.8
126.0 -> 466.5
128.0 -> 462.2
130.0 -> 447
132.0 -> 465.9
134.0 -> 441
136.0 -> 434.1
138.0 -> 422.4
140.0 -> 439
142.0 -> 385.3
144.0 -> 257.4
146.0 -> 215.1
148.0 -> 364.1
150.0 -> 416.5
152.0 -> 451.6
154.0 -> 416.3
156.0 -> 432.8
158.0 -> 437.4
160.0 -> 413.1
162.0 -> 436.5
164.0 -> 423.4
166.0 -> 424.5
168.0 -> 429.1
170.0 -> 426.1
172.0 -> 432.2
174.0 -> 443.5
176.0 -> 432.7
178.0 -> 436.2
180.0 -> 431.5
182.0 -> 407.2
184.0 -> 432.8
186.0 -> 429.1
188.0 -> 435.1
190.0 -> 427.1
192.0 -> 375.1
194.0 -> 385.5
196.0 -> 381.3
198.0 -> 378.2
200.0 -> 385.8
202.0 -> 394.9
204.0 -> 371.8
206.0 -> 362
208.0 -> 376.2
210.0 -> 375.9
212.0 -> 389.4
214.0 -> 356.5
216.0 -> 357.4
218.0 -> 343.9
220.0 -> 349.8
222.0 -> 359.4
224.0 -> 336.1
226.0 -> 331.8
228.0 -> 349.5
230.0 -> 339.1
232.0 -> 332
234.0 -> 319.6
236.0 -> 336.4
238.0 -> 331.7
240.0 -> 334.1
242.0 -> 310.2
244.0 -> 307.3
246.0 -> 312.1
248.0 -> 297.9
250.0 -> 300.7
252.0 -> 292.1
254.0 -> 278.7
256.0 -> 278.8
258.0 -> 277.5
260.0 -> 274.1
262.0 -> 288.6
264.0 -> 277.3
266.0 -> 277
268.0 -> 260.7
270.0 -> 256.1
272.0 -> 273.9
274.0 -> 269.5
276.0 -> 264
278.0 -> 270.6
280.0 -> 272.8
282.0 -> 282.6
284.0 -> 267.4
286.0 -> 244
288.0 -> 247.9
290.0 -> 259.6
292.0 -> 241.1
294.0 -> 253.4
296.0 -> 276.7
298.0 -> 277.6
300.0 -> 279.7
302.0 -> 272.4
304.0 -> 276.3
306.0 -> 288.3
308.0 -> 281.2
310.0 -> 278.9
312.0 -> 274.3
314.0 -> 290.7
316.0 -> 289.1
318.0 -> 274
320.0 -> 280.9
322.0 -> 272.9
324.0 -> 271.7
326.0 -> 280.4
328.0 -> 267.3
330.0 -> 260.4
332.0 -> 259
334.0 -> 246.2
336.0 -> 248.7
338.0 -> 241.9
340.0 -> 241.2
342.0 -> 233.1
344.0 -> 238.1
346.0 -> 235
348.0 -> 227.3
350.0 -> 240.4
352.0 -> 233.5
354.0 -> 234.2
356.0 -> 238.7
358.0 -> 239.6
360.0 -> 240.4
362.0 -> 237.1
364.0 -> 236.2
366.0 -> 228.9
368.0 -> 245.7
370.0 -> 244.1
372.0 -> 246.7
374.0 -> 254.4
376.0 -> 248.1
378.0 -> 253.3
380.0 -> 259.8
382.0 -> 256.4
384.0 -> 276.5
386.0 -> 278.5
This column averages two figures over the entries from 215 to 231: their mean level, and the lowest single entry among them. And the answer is 339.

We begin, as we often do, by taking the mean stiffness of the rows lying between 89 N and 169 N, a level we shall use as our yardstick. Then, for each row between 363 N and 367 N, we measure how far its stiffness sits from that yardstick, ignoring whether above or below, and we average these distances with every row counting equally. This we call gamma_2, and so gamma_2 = 196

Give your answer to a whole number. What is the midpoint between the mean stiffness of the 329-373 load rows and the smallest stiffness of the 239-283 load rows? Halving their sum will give 248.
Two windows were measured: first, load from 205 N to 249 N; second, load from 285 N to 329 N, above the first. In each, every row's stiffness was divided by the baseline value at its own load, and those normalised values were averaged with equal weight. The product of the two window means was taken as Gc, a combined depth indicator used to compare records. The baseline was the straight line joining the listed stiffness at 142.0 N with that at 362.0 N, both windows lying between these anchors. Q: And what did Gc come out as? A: 1.03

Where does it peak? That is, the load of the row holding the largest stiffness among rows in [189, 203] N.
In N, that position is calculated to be 190.0 N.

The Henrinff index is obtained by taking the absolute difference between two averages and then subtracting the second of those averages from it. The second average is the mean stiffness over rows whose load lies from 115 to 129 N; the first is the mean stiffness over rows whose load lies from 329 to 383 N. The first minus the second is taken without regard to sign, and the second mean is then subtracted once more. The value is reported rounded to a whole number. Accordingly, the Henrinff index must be -243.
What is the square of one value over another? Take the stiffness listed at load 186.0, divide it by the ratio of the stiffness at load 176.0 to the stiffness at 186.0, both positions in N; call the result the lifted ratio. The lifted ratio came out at 426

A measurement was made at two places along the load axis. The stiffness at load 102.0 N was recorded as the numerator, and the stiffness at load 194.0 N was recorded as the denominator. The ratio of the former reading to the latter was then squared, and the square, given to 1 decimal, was 1.2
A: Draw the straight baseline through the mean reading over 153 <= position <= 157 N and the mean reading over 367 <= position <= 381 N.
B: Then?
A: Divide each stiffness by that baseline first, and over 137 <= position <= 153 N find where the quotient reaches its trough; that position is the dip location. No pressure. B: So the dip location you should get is 146.0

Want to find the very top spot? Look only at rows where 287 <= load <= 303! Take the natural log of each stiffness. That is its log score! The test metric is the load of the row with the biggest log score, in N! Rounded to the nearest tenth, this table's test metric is 300.0 N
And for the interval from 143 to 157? 152.0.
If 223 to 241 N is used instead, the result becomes 228.0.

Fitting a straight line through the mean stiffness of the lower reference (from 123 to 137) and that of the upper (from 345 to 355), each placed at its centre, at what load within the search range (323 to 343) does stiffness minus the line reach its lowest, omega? 342.0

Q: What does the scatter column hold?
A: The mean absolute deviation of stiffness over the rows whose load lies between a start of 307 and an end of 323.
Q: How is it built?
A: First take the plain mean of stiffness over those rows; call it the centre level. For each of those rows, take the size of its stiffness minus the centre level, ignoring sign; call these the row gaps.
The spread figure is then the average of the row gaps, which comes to 5.2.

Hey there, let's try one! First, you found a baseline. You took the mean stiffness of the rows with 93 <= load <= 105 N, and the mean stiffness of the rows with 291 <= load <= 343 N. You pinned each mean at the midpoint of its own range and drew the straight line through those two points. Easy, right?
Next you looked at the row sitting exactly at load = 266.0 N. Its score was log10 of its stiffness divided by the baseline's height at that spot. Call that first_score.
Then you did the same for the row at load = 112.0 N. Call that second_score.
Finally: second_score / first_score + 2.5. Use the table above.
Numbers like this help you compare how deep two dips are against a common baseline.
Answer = 2.0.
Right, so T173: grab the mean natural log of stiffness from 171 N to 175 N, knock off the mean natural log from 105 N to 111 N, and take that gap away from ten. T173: 10.0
